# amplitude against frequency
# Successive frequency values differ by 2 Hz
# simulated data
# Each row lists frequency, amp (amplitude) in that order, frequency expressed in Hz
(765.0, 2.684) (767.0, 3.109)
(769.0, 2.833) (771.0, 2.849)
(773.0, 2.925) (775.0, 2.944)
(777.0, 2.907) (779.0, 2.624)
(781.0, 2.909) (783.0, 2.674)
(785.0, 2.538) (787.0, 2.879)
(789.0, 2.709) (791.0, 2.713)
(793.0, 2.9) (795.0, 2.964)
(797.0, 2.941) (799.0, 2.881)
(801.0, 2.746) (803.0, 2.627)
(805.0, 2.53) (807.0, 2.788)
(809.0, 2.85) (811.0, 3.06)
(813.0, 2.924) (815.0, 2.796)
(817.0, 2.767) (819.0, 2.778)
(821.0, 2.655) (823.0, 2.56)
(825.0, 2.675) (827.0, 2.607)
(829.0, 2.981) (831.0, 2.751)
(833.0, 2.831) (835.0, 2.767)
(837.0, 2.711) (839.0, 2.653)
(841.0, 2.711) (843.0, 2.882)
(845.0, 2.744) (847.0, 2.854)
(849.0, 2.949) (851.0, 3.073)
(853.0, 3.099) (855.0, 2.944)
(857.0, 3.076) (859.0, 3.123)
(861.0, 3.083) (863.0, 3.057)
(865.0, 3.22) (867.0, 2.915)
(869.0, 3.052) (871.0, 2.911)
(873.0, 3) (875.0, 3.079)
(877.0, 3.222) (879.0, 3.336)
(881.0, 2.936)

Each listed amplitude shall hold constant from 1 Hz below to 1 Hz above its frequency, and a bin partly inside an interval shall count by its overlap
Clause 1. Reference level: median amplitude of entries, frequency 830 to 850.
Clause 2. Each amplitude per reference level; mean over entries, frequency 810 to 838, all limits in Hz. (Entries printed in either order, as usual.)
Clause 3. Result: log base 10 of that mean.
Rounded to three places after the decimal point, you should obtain 0.003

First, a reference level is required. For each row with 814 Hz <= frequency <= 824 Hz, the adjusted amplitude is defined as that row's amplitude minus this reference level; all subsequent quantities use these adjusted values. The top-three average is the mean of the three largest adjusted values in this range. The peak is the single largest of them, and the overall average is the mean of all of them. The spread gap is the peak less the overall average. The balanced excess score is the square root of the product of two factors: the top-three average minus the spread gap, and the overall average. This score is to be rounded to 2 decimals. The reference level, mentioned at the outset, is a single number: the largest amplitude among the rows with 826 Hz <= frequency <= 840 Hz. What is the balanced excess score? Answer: 0.28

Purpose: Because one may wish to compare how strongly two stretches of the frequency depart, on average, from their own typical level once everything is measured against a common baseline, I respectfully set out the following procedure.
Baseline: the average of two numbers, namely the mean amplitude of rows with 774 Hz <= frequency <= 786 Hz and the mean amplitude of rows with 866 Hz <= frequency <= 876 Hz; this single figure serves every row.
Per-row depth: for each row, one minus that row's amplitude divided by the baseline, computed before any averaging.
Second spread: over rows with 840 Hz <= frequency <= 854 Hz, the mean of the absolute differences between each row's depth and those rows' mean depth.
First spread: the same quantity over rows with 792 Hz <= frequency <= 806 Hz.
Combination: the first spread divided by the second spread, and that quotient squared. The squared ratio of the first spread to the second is 1.40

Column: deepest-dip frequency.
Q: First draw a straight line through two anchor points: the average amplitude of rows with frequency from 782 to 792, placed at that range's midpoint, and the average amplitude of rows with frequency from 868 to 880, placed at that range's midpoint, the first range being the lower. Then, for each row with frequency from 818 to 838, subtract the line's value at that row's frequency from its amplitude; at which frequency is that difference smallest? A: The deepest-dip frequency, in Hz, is 823.0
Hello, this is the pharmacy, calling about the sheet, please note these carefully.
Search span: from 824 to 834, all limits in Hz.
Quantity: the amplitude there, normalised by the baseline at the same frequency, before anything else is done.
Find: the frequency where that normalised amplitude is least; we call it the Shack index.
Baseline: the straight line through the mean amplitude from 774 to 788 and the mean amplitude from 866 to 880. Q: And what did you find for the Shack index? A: 827.0 Hz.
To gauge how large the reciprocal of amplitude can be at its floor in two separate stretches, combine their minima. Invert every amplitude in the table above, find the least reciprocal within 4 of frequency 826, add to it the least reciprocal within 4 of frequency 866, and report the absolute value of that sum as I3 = 0.646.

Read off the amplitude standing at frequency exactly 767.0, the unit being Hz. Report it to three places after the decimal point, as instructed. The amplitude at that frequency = 3.109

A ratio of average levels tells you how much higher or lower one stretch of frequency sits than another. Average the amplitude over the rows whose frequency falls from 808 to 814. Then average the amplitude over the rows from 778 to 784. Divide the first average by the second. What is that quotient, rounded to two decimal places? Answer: 1.08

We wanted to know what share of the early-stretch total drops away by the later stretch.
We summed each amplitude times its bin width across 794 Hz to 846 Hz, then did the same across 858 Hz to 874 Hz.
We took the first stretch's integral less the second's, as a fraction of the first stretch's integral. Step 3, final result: 0.7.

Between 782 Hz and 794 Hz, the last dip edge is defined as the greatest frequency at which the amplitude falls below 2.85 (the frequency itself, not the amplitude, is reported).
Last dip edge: 791.0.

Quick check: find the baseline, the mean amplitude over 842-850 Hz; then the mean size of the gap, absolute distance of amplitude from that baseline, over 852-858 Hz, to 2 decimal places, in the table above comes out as 0.18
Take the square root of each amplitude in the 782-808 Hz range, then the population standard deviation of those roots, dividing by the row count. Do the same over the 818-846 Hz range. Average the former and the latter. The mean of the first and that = 0.0372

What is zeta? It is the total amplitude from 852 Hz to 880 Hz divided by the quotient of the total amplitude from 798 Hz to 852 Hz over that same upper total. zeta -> 25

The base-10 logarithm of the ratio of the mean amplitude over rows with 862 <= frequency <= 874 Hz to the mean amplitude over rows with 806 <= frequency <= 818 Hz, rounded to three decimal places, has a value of 0.024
